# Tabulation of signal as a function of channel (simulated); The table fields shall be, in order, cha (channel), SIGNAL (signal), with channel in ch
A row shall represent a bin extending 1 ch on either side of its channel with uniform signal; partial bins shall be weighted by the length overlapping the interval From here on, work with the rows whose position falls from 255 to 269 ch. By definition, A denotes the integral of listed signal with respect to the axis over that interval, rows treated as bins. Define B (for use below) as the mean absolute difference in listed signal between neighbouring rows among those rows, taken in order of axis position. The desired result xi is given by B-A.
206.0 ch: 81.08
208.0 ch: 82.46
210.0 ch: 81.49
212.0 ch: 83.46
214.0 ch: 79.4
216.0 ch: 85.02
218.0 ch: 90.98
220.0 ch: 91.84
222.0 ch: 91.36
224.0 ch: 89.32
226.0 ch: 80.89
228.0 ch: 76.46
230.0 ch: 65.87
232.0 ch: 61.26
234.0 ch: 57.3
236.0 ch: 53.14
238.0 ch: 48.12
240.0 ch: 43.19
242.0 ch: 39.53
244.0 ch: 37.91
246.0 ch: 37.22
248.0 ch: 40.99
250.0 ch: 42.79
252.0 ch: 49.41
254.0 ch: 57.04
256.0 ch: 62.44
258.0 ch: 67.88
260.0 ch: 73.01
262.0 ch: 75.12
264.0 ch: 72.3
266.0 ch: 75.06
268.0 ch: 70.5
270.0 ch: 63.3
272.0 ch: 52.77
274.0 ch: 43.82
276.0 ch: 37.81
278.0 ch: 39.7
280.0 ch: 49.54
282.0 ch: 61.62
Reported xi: -989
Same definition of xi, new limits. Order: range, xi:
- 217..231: -1169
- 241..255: -606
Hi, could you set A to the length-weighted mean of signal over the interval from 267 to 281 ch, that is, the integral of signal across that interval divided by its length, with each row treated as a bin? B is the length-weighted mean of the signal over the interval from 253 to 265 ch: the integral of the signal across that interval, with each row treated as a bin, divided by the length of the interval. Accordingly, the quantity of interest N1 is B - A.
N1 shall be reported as 17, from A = 51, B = 68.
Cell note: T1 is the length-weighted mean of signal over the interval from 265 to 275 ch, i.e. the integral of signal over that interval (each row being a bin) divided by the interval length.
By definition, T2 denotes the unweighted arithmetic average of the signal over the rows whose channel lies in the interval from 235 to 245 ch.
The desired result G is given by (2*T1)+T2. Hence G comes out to 167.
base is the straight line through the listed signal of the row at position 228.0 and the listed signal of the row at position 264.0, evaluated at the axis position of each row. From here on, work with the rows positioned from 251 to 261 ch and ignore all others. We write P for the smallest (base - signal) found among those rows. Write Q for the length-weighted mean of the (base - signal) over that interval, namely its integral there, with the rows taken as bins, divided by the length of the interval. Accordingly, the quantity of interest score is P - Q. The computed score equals -12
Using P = 0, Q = 11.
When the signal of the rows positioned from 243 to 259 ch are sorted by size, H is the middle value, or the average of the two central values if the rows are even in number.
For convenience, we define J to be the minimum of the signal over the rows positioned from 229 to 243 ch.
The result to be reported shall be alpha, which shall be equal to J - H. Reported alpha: -7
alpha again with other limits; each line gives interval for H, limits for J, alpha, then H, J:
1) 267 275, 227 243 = -19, 58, 39.53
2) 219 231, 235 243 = -46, 85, 39.53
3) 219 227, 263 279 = -53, 90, 37.81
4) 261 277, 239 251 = -30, 67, 37.22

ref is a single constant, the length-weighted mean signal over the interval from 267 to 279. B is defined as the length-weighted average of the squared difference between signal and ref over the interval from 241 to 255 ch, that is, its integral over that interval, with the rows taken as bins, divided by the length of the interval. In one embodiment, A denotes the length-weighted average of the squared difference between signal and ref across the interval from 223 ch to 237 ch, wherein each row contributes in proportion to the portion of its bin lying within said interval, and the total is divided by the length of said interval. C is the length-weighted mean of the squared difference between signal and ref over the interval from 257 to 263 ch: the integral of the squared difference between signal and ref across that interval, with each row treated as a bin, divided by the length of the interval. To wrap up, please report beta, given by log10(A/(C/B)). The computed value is 2.1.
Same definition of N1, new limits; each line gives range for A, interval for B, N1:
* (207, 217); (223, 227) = 3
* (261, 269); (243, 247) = -36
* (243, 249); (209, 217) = 44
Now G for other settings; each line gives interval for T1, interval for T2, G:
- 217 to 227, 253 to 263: 245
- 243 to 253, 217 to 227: 172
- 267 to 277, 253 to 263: 174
